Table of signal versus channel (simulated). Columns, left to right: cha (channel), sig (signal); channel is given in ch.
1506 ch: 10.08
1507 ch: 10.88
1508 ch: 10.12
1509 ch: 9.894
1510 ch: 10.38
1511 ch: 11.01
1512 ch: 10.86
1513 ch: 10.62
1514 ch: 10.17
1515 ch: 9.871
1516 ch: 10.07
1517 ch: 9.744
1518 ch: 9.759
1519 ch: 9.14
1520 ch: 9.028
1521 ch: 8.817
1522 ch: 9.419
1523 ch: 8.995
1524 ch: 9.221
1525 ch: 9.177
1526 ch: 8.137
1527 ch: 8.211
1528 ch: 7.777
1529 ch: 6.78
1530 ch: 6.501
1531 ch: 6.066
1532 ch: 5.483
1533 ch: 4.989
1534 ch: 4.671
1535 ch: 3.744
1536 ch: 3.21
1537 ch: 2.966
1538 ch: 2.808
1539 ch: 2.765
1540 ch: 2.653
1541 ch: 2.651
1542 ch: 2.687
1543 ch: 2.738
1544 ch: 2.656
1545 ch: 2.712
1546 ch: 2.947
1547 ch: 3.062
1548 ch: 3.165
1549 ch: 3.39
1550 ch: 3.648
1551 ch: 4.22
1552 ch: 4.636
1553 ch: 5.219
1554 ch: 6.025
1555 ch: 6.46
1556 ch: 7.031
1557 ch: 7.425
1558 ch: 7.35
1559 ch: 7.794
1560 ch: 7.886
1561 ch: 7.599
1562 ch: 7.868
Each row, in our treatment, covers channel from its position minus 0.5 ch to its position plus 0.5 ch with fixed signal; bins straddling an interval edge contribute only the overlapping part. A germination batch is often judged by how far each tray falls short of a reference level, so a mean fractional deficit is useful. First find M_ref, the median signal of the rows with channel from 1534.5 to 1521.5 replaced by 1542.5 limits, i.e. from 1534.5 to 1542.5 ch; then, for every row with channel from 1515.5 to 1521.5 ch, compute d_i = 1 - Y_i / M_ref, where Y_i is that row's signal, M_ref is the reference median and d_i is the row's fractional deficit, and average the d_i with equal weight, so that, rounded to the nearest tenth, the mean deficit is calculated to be -2.4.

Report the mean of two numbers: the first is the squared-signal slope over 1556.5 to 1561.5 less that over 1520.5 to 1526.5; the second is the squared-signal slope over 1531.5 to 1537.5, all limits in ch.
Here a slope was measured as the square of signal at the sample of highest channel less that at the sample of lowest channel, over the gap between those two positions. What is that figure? -0.6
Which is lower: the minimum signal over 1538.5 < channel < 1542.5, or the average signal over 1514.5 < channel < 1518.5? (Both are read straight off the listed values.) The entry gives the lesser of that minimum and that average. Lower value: 2.7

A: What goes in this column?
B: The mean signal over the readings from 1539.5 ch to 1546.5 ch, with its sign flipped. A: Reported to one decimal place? -2.7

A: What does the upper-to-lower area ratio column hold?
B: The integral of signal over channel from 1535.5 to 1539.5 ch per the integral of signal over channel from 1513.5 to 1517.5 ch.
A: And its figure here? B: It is 0.29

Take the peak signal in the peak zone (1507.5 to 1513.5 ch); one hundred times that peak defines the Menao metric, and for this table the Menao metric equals 1101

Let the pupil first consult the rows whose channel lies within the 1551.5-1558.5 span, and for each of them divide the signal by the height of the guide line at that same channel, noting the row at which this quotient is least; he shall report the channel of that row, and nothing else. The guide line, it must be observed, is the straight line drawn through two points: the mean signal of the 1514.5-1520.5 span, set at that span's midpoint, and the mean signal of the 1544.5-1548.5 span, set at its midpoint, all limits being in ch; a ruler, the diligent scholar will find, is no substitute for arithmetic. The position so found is 1552 ch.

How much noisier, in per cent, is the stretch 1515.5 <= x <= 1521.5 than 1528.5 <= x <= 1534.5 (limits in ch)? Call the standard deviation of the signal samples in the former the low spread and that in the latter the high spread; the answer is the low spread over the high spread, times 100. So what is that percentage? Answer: 59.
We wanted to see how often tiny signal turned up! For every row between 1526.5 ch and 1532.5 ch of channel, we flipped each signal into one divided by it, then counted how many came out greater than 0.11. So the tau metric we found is 6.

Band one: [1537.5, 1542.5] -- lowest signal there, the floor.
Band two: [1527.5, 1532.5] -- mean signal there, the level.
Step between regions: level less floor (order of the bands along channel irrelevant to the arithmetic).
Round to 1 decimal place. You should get 3.9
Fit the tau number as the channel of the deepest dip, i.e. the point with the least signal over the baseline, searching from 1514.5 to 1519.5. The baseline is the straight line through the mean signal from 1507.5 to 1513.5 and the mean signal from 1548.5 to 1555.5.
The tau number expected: 1519 ch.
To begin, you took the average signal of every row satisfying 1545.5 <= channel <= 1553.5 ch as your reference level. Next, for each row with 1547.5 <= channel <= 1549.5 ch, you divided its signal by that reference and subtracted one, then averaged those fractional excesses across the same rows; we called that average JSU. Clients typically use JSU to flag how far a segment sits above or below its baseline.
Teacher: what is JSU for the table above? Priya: -0.13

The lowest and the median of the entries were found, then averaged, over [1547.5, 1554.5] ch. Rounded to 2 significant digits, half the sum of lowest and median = 3.7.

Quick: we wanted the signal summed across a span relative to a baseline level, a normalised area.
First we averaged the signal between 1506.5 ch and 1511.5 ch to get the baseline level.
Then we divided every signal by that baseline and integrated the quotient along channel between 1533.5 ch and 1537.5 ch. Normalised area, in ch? 1.4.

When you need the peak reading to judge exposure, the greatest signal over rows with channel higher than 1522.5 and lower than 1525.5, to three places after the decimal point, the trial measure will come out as 9.221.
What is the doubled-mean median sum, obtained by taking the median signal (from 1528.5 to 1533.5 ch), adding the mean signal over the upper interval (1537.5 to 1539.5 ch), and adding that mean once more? 12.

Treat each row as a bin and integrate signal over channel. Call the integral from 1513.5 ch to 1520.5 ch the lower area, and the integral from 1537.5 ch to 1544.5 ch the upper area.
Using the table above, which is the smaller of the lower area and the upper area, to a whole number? 19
